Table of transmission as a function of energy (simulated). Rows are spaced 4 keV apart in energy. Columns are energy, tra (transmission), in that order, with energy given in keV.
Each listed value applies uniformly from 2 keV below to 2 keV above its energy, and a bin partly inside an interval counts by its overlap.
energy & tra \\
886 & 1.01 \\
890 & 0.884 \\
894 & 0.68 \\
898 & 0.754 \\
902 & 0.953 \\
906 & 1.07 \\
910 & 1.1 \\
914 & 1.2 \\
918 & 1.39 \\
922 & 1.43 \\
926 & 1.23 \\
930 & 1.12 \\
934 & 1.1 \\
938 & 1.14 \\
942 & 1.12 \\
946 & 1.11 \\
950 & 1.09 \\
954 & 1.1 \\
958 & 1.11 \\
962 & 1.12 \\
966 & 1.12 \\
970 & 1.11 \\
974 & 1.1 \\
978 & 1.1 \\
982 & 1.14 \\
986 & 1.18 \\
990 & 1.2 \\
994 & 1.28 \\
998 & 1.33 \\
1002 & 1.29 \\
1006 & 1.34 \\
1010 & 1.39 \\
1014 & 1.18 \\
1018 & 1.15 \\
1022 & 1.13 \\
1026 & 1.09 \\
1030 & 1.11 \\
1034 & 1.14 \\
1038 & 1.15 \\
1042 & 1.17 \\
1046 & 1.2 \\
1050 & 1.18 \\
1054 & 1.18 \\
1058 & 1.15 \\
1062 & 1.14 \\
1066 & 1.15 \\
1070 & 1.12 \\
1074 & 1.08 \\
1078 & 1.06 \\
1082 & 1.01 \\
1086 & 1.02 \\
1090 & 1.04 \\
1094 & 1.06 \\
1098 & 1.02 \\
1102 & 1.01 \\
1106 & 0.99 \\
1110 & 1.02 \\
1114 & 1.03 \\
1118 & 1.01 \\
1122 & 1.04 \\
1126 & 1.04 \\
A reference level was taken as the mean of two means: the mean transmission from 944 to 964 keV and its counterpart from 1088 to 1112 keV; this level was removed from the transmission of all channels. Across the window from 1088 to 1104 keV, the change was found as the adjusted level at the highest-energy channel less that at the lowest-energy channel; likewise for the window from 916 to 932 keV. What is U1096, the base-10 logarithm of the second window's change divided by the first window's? 1.0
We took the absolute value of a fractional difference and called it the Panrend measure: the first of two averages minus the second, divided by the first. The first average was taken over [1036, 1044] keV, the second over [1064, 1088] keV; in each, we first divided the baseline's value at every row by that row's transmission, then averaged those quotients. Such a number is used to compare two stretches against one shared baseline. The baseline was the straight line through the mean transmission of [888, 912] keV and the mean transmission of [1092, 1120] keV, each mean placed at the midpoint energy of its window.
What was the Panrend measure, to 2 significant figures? 0.10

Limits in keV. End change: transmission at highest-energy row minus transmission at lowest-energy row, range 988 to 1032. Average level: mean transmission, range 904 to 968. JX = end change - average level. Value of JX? -1.25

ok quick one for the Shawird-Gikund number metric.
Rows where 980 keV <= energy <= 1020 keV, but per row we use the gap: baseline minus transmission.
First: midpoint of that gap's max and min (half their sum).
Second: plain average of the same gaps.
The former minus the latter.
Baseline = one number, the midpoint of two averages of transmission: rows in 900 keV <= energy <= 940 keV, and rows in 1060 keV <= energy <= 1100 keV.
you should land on -0.017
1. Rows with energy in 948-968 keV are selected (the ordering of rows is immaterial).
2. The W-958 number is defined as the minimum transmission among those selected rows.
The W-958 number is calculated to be 1.09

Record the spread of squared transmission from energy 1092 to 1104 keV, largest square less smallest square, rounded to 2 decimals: 0.10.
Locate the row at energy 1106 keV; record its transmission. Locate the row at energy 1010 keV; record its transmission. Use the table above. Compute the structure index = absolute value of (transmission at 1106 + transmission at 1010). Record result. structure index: 2.38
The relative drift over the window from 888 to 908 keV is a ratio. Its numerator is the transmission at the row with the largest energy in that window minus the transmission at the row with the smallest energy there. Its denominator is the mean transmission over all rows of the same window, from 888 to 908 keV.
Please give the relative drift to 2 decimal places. 0.21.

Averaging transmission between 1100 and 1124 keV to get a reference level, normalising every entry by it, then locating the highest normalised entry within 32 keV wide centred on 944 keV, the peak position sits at 938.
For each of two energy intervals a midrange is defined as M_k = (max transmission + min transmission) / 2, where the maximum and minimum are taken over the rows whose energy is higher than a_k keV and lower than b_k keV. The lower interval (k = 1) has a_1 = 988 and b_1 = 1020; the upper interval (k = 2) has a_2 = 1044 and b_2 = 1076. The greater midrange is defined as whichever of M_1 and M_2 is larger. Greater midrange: 1.27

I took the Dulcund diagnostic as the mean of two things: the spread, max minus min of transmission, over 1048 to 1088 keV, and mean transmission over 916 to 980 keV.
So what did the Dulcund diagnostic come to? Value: 0.66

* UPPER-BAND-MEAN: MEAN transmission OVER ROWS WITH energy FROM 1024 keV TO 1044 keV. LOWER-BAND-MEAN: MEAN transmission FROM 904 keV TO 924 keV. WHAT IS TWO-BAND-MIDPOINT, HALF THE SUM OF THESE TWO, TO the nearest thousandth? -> 1.185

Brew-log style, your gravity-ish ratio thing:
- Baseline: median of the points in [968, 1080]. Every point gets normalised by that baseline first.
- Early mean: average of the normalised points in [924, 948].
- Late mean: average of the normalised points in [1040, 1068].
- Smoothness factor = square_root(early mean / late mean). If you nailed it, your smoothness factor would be 0.99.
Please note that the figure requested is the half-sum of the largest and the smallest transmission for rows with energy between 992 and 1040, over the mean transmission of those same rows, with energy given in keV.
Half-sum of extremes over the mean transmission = 1.02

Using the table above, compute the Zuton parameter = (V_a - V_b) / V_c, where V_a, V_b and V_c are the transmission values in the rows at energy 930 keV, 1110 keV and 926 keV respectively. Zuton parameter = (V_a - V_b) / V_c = 0.08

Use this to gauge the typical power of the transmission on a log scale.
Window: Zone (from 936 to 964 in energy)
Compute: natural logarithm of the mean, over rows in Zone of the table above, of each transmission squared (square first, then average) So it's 0.21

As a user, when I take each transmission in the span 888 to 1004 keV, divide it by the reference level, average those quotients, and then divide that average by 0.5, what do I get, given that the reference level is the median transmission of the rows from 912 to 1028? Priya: 1.97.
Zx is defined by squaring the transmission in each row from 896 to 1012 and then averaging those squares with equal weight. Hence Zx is 1.37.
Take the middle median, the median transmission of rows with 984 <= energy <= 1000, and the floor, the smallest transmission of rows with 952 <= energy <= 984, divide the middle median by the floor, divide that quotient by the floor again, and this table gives 1.02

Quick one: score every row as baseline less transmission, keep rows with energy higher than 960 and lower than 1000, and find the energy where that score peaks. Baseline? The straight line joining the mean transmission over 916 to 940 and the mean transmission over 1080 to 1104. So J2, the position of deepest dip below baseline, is 974 keV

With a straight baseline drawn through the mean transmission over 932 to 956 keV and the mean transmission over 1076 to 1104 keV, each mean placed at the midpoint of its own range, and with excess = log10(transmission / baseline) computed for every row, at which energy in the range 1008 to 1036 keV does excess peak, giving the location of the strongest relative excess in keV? 1010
